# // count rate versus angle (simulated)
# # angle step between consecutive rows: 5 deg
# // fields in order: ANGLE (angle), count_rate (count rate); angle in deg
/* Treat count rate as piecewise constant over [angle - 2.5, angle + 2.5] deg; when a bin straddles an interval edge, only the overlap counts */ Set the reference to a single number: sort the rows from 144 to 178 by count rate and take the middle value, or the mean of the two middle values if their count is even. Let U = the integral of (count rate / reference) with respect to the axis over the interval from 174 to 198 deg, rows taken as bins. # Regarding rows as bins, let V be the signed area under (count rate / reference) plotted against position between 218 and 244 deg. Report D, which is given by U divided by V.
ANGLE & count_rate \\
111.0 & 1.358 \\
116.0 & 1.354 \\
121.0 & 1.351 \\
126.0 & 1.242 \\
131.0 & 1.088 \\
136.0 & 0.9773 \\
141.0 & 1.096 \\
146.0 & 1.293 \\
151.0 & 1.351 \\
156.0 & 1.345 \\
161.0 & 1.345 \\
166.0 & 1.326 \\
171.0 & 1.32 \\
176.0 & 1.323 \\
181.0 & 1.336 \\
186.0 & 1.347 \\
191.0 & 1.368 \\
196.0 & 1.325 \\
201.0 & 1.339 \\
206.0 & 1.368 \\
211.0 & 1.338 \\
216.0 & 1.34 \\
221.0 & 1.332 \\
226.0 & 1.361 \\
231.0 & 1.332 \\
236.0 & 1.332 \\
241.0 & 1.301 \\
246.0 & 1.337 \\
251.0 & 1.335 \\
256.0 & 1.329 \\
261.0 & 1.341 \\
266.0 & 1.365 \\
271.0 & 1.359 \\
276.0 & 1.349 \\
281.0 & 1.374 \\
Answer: 0.93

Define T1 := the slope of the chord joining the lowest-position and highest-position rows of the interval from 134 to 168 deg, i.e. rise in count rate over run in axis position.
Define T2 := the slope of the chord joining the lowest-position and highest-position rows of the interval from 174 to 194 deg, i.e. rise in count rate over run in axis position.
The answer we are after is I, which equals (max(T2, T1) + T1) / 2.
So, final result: 0.012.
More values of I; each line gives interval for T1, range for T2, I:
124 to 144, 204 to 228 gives -0.005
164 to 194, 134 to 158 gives 0.010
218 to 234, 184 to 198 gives 0.000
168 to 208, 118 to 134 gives 0.001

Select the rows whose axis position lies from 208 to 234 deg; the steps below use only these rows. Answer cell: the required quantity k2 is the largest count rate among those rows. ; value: 1.361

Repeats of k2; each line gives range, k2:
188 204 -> 1.368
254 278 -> 1.365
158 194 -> 1.368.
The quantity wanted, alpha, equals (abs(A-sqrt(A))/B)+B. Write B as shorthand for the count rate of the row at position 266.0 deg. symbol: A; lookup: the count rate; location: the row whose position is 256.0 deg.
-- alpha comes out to 1.494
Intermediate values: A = 1.329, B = 1.365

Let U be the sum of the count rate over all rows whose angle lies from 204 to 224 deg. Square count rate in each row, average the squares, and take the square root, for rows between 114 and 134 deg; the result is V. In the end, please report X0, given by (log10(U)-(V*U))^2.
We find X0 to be 36.8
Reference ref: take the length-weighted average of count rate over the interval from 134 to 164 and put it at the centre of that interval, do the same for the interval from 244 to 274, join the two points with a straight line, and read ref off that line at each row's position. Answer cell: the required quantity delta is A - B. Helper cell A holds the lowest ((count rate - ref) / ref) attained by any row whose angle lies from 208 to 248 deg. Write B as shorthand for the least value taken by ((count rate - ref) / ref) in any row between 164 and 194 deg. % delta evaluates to -0.07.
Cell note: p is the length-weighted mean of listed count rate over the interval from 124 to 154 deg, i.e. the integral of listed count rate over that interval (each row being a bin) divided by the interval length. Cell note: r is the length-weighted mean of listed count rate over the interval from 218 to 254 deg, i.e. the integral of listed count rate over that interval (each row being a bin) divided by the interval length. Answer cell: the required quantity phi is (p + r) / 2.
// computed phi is 1.25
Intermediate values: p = 1.176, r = 1.33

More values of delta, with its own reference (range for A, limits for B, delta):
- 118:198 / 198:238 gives -0.21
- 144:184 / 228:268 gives 0.06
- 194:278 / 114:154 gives 0.18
